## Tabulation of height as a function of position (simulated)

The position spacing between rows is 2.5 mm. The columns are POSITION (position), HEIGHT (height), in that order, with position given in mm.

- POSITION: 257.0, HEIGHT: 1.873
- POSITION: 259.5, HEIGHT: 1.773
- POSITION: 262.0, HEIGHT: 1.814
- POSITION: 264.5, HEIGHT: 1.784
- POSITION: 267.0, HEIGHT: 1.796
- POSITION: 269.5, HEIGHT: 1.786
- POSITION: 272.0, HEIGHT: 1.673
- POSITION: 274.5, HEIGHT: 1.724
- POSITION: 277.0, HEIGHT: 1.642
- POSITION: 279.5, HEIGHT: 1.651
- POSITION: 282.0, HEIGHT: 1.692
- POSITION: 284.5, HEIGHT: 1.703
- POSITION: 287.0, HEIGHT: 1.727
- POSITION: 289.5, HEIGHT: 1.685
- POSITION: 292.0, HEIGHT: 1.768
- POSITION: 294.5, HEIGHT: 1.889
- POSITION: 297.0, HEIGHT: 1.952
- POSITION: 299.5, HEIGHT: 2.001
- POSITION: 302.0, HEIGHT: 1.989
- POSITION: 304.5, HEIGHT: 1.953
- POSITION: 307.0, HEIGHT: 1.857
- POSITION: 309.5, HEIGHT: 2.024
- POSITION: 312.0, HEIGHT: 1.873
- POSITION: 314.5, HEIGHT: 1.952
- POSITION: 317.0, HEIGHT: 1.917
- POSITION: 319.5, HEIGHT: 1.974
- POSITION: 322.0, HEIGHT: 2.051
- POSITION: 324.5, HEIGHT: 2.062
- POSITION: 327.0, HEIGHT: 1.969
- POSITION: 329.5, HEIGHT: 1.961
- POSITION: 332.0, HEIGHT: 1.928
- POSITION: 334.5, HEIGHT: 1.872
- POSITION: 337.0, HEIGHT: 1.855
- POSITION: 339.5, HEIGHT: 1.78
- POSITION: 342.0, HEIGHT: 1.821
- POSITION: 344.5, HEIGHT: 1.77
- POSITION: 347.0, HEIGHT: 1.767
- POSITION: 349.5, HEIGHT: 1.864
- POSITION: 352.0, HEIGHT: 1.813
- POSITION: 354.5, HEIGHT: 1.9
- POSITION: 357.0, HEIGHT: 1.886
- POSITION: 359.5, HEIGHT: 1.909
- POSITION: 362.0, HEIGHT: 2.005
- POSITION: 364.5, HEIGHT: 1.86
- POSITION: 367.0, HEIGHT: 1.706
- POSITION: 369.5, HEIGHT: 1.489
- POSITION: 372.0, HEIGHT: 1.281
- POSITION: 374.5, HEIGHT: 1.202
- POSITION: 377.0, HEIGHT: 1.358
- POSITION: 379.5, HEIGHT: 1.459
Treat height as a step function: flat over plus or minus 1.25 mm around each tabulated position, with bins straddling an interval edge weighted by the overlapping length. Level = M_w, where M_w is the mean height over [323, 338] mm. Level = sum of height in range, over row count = 1.94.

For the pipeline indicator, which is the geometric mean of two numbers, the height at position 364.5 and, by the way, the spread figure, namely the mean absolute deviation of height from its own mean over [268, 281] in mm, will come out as 0.30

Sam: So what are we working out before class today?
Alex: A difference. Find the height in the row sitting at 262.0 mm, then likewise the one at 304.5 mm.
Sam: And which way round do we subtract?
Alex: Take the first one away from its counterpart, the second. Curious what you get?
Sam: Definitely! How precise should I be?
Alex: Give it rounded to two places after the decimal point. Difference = 0.14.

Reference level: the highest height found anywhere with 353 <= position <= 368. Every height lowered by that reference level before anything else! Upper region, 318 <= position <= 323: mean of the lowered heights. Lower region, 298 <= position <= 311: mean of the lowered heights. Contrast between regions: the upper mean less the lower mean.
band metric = 0.0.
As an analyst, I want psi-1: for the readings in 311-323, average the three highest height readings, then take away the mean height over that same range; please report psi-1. 0.039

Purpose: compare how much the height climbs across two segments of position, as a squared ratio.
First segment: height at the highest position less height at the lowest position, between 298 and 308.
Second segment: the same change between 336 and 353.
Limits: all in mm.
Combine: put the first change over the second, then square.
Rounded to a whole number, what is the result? 12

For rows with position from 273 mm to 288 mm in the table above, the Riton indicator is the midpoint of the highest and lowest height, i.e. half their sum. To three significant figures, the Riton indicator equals 1.68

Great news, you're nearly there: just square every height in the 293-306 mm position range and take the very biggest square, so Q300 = 4.0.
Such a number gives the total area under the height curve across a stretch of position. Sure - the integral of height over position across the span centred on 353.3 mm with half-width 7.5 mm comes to 28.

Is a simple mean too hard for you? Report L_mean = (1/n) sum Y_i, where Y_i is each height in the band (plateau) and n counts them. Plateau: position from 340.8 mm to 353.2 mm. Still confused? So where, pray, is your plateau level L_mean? 1.81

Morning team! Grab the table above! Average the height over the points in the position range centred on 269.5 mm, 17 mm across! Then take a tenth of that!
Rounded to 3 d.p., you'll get 0.175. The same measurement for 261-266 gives 0.180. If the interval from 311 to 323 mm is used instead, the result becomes 0.195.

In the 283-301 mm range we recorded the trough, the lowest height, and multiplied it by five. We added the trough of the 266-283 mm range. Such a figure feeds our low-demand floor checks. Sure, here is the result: 10.1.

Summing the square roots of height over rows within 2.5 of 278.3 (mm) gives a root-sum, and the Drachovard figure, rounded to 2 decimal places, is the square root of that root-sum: 1.60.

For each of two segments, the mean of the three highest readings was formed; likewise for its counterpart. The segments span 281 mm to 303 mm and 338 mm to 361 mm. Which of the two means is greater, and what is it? 1.98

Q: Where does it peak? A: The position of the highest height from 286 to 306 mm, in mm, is 299.5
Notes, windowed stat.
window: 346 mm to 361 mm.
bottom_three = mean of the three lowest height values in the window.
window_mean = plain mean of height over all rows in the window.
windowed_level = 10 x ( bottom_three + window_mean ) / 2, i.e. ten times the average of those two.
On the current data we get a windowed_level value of 18.4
